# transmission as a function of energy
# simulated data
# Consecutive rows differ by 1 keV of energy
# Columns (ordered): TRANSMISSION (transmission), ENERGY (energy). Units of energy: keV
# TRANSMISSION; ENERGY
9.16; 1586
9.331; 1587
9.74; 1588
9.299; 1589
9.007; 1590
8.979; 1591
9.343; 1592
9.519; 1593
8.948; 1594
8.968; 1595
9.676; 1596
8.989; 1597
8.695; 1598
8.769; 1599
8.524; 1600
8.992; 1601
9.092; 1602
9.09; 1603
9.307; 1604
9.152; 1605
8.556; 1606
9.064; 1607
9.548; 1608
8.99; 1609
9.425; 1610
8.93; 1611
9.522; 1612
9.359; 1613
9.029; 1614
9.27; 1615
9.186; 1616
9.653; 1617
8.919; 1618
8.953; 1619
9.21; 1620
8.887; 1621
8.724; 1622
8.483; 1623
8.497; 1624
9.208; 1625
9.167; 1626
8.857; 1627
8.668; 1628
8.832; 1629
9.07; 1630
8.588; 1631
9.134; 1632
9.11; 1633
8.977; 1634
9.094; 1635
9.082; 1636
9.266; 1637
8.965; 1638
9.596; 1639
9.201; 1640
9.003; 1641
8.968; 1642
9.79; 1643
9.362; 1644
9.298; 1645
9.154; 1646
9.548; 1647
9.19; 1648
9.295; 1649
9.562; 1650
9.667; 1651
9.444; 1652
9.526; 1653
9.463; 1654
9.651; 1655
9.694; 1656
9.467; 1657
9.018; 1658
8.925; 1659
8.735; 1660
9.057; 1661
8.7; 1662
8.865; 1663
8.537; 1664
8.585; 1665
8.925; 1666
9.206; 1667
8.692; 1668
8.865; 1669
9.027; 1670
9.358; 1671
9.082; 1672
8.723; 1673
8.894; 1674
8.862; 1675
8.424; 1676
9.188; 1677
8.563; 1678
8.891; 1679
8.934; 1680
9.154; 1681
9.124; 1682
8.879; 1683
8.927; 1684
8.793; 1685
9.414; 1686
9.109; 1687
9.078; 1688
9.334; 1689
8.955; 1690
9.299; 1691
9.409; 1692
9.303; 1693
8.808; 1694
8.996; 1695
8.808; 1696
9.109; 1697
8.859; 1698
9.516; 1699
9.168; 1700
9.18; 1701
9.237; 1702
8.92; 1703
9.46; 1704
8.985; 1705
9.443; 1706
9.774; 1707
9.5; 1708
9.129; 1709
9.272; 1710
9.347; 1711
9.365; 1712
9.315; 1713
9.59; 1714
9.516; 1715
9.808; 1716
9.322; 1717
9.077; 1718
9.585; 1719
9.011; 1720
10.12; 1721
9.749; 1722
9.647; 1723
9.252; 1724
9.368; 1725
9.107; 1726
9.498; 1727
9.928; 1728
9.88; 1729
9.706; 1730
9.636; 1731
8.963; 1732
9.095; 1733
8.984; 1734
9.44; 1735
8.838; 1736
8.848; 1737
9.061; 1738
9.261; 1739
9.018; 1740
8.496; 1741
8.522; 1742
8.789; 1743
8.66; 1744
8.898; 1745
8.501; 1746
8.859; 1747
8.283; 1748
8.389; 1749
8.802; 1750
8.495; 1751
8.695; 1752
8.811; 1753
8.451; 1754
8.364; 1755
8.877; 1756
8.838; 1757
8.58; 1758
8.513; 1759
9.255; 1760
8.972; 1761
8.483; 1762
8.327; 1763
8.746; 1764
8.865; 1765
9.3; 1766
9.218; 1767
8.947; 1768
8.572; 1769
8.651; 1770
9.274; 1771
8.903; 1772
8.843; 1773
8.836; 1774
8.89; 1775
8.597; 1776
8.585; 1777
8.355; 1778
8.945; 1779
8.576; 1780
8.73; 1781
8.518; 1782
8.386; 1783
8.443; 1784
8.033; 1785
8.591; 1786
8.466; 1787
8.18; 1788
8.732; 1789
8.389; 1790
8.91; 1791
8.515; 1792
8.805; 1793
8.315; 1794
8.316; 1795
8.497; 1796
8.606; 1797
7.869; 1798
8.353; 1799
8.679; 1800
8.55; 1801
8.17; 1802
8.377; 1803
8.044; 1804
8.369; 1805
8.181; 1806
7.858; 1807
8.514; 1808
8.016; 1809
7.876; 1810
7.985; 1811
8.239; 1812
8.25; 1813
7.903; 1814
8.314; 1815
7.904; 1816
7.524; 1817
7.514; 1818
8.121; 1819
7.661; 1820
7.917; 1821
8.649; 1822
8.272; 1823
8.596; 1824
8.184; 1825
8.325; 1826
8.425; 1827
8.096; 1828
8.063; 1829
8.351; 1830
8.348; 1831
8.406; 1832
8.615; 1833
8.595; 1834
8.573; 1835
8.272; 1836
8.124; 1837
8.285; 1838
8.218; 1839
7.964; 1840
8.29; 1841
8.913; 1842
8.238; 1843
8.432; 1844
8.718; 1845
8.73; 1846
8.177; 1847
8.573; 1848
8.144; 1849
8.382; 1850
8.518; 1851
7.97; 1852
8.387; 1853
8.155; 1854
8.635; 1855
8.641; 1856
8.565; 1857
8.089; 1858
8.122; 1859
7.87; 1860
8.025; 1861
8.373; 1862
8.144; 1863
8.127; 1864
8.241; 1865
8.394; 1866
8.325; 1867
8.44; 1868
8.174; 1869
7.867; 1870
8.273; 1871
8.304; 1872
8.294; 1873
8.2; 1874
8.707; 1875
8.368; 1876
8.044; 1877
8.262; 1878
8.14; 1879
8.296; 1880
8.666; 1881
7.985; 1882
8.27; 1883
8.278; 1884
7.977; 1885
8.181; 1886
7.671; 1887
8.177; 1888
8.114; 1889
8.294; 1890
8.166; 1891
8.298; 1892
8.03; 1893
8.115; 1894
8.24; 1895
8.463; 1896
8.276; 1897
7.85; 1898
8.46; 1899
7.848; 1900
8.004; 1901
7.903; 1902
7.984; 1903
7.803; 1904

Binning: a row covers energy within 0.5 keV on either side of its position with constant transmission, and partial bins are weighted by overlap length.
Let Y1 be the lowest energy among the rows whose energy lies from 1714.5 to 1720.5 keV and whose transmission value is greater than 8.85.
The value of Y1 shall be 1715 keV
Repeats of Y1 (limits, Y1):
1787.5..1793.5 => 1791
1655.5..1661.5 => 1656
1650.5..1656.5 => 1651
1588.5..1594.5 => 1589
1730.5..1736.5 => 1731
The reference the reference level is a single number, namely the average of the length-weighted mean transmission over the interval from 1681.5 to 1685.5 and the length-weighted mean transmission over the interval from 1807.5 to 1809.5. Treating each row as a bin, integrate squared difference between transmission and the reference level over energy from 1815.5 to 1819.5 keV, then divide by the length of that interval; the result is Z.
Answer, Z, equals 0.8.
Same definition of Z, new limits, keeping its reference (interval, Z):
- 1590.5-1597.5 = 0.4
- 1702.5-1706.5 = 0.4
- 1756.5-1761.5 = 0.1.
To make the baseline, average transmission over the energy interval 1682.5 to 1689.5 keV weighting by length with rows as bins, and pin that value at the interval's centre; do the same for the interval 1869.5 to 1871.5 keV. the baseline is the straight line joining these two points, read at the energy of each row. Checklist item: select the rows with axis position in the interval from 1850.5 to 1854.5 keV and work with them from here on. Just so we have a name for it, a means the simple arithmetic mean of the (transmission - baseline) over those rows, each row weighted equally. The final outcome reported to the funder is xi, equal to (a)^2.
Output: 0.01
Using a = 0.1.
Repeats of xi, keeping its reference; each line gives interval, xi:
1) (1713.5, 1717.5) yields 0.41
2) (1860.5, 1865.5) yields 0.01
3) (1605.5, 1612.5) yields 0.12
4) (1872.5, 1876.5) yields 0.12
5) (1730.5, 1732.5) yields 0.22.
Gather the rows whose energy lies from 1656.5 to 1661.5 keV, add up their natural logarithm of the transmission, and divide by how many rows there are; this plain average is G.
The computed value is 2.20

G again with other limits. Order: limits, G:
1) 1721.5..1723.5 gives 2.27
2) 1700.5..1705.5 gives 2.21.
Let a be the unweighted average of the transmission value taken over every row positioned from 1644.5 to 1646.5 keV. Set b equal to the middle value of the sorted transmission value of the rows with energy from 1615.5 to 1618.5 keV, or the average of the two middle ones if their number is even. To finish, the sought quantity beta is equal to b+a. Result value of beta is 18.4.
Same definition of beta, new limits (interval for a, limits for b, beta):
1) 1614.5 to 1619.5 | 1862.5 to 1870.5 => 17.4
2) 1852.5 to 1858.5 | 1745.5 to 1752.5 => 16.9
